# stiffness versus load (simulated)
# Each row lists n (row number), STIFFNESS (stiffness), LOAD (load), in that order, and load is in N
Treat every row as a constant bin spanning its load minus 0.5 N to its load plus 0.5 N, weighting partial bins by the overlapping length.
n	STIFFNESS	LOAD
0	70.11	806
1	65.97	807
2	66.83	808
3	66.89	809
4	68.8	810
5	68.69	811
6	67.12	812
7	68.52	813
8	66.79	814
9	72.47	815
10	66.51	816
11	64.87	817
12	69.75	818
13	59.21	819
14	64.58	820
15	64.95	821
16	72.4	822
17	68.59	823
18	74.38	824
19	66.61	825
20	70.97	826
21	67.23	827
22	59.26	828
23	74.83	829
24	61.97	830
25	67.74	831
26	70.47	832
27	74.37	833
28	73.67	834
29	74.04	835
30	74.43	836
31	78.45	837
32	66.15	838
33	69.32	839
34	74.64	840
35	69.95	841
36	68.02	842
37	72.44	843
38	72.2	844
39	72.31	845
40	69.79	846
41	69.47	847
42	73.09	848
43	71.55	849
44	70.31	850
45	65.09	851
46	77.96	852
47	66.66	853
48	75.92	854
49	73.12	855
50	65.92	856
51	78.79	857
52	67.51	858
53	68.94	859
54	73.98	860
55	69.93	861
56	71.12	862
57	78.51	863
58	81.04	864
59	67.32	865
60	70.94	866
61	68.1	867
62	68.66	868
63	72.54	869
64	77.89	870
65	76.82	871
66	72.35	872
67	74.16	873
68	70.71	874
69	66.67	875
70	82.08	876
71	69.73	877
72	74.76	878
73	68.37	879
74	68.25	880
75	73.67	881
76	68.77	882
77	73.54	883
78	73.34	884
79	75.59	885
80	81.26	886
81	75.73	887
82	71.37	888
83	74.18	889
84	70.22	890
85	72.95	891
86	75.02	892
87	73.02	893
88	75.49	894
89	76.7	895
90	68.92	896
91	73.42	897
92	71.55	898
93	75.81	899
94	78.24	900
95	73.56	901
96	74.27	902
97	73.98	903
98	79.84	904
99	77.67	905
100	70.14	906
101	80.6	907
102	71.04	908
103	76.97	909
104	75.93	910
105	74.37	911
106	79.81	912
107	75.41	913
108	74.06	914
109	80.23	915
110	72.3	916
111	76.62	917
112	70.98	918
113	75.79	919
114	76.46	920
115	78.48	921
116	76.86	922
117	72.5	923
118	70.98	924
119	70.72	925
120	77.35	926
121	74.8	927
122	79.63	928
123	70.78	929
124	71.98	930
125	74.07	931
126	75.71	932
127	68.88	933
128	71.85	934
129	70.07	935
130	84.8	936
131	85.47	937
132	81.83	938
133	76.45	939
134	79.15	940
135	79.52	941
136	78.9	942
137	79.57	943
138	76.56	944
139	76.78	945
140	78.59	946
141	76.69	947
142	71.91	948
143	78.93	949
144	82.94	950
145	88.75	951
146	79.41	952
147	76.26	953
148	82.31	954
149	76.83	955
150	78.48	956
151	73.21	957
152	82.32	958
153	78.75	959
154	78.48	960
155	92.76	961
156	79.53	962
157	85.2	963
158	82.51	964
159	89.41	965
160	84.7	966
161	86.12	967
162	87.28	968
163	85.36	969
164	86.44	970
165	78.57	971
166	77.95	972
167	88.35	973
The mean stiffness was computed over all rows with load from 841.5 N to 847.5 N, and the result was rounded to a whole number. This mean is 71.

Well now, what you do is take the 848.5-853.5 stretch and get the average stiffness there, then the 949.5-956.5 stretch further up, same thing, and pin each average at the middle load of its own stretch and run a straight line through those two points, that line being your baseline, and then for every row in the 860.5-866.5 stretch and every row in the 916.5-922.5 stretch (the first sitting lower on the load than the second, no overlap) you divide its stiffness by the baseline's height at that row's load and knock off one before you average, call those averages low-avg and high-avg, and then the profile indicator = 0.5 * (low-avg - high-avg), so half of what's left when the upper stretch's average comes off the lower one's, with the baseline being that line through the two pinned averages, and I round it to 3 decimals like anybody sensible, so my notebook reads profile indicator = 0.020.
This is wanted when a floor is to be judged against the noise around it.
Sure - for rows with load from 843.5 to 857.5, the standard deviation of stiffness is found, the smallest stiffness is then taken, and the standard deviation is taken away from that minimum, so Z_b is 61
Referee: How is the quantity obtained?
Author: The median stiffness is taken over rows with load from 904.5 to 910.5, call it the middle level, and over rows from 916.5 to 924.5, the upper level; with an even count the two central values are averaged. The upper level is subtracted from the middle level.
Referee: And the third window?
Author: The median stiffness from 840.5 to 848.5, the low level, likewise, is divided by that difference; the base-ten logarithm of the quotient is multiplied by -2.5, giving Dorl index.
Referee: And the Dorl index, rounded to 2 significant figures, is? -5.8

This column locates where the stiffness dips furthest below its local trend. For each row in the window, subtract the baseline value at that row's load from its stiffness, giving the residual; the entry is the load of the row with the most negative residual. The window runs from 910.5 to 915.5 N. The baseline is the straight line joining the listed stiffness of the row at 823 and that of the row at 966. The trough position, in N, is 914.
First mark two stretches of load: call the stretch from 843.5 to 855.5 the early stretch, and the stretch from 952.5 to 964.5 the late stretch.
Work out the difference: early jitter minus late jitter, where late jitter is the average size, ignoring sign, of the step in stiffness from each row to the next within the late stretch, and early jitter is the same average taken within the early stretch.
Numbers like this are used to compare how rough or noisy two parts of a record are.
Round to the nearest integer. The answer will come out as -1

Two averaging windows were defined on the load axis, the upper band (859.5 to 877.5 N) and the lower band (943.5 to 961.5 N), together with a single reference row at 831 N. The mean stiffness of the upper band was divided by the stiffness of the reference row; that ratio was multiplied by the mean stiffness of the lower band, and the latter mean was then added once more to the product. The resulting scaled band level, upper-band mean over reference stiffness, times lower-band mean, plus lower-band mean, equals 165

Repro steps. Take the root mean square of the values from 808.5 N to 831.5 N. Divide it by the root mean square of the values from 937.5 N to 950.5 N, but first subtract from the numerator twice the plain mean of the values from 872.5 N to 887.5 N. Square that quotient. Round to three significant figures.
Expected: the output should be 1.01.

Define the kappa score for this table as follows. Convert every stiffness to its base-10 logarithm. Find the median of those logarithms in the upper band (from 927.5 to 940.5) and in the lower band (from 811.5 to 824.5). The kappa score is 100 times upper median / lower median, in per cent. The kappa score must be 103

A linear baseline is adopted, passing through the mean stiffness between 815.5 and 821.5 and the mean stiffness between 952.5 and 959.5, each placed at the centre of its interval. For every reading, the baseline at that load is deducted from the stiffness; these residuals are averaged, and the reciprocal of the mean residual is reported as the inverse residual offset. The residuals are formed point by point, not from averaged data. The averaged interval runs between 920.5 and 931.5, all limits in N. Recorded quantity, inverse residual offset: -0.98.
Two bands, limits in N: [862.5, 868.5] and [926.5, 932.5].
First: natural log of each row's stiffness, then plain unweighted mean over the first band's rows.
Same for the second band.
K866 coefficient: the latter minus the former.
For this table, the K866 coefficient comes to 0.030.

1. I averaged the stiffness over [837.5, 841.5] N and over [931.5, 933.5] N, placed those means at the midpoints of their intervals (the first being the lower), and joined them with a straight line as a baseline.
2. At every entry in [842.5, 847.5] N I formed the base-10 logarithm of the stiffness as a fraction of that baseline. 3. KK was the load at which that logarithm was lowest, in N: 847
